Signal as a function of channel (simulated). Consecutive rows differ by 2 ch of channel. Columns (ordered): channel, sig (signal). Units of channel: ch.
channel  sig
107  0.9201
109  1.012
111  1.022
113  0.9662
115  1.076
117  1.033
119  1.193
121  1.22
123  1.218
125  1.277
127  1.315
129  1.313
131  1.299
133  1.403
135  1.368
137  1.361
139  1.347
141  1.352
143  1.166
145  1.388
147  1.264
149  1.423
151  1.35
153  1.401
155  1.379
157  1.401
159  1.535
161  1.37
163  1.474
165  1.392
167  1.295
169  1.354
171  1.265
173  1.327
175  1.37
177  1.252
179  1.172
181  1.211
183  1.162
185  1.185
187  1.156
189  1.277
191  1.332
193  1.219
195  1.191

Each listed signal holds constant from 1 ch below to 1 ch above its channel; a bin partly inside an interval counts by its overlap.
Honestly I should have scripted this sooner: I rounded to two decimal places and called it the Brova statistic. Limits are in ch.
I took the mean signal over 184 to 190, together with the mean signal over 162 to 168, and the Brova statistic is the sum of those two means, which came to 2.59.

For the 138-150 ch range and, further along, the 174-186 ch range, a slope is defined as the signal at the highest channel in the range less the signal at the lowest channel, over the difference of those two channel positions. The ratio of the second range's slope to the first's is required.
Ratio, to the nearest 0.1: -2.4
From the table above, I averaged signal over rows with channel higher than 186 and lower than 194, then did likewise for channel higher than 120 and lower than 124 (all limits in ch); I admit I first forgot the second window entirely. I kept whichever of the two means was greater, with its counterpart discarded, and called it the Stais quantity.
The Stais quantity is 1.25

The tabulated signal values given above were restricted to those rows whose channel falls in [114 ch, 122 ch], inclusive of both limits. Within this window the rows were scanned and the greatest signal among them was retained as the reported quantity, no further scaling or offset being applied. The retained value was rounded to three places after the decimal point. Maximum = 1.220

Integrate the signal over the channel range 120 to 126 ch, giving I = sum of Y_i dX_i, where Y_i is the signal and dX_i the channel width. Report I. 7.43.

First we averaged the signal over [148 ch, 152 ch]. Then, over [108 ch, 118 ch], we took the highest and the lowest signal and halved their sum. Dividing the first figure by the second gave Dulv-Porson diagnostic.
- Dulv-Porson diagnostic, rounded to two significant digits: 1.4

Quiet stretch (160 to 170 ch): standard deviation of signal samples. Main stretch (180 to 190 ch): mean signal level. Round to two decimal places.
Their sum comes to 1.26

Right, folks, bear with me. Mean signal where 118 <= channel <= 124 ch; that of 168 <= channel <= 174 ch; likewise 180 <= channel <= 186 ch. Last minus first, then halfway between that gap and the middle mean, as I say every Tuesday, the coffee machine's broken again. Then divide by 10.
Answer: 0.065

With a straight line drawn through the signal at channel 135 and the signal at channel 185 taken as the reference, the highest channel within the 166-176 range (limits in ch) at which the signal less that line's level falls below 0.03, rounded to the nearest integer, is 171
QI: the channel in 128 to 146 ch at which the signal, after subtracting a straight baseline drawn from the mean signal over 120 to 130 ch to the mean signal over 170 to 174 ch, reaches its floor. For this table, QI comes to 143 ch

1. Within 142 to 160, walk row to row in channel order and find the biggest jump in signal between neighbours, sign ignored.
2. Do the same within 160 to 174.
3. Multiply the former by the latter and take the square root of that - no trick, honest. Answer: 0.152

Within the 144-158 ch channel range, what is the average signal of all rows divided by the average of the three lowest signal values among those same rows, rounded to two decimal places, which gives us 1.03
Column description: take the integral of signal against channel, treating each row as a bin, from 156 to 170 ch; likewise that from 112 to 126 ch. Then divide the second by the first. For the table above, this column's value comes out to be 0.81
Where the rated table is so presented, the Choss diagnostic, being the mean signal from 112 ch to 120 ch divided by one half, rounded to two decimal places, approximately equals 2.13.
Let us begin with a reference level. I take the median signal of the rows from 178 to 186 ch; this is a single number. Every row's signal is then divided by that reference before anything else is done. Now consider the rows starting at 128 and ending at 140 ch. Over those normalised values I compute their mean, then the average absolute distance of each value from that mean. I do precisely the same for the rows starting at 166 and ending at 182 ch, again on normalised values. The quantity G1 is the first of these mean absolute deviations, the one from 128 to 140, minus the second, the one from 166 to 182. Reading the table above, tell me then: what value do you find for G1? -0.023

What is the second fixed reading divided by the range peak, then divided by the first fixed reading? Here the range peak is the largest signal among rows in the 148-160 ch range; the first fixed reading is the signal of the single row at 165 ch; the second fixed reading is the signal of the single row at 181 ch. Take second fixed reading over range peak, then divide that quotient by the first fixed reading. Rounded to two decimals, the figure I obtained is 0.57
